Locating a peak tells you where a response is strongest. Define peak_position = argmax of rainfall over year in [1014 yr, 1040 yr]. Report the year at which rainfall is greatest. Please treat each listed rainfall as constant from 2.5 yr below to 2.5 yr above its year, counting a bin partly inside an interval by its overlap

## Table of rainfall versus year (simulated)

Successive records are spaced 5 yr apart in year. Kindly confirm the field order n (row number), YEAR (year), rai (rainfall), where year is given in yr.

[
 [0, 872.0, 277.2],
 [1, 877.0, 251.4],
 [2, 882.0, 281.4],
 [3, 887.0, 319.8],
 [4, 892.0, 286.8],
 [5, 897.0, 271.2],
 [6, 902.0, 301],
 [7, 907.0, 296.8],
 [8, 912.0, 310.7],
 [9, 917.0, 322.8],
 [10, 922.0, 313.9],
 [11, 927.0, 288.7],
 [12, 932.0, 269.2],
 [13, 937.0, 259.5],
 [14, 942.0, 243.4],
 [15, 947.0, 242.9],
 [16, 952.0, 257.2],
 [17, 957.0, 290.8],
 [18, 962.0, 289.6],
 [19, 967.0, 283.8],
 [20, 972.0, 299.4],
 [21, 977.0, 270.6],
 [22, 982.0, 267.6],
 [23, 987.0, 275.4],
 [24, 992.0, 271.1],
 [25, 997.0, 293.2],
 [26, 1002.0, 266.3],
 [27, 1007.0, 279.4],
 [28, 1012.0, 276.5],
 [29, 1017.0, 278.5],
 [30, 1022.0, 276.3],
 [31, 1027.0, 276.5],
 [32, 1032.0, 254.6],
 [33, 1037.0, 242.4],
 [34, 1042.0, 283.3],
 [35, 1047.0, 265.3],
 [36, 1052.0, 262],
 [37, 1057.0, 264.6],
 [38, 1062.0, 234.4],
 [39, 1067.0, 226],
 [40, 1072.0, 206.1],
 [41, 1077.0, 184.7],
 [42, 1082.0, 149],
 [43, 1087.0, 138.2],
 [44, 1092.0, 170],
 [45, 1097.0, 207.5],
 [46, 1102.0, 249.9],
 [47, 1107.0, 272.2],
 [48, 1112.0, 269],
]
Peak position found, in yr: 1017.0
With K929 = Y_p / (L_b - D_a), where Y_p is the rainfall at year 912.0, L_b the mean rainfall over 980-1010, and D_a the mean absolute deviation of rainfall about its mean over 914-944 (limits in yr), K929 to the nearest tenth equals 1.2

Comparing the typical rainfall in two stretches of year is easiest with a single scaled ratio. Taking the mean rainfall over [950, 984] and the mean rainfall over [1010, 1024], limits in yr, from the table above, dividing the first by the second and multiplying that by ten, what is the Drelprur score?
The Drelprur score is 10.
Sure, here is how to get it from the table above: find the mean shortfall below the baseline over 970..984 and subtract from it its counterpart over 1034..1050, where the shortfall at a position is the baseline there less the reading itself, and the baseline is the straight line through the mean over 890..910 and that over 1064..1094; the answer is 24.2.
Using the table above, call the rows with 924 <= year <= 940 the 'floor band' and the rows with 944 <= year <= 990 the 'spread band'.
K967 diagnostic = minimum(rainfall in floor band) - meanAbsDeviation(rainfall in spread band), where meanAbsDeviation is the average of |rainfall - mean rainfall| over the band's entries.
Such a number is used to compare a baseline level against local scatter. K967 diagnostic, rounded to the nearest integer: 246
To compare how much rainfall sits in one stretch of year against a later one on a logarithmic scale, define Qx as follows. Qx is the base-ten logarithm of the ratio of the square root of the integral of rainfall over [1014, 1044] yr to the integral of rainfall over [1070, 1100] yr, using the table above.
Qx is -1.77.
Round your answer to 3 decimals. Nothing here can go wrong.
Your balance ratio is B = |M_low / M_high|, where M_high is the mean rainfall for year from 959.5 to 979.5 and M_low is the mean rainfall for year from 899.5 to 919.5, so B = 1.077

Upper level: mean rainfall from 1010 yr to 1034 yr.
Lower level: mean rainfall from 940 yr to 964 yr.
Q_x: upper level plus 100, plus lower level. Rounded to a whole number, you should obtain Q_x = 637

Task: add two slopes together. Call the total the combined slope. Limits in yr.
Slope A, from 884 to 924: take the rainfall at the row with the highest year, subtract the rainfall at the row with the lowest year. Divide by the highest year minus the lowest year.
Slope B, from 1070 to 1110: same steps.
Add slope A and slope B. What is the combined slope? 1.7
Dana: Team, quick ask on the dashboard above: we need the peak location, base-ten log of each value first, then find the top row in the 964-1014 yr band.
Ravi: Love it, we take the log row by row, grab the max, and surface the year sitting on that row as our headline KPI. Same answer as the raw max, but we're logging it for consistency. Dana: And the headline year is 972.0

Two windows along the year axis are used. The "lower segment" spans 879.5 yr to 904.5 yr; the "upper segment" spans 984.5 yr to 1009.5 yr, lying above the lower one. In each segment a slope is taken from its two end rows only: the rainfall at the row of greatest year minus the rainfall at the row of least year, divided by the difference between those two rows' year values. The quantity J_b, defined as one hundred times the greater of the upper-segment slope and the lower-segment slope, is 98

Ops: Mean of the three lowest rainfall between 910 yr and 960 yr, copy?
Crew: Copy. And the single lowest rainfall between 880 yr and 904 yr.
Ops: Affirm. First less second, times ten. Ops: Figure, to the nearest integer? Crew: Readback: -234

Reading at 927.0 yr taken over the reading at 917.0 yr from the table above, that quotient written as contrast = 0.89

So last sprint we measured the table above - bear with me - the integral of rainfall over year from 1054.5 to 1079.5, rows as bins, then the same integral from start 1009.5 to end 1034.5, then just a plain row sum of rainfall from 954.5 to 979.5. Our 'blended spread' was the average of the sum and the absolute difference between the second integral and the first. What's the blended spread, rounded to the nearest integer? 1334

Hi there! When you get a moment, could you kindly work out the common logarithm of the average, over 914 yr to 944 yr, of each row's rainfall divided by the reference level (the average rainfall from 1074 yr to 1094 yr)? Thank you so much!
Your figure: 0.246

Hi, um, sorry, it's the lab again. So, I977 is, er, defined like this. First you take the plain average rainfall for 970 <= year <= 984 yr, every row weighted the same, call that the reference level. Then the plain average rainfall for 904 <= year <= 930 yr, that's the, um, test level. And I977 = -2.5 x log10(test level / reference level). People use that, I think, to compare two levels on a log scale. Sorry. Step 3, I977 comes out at -0.10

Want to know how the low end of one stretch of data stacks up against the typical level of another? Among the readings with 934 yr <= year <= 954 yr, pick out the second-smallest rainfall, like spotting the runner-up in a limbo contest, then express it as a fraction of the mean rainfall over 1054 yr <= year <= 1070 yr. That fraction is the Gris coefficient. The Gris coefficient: 1.01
